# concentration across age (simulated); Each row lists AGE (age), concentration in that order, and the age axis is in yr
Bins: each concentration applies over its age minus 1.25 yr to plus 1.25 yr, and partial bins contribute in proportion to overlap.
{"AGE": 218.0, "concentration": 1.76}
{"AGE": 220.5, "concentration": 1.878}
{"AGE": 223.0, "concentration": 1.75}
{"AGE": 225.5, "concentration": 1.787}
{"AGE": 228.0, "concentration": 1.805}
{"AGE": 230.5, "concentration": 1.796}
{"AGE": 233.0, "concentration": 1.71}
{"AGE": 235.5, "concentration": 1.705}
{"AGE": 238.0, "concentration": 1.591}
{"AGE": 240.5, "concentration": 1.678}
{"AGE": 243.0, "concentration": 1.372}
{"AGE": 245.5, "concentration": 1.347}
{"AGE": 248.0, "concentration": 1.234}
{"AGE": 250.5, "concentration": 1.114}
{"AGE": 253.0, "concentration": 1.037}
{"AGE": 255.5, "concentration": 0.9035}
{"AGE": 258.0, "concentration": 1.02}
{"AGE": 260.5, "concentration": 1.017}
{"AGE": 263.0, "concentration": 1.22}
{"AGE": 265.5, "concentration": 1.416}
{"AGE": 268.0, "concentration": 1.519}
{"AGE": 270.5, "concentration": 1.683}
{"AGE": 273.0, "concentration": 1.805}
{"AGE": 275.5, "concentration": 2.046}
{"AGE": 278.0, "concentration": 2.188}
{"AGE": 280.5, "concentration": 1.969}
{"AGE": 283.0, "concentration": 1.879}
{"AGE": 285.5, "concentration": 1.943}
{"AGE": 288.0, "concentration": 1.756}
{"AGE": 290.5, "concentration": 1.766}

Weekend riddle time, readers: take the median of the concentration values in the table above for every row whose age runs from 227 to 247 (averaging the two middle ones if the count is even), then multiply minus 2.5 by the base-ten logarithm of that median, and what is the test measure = -0.57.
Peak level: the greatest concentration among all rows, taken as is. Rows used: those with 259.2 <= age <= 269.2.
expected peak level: 1.519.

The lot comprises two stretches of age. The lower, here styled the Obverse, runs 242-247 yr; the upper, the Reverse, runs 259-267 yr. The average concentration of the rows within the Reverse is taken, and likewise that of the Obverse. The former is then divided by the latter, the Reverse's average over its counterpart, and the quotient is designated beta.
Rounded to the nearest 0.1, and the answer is 0.9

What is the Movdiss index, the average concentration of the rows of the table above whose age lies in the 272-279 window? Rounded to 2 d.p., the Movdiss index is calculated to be 2.01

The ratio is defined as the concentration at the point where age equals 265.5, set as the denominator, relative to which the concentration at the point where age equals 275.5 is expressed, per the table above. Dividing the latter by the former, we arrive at 1.44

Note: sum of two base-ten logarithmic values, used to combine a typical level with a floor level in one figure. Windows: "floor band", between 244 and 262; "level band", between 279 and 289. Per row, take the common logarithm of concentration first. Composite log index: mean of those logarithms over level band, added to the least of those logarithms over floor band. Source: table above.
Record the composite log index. 0.23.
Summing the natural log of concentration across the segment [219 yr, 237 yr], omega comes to 4.0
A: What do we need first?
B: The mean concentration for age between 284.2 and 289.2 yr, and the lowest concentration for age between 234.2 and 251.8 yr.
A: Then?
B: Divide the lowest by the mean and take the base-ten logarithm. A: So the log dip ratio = -0.22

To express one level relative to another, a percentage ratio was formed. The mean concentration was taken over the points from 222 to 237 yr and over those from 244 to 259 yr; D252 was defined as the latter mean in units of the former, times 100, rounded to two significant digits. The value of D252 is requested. 63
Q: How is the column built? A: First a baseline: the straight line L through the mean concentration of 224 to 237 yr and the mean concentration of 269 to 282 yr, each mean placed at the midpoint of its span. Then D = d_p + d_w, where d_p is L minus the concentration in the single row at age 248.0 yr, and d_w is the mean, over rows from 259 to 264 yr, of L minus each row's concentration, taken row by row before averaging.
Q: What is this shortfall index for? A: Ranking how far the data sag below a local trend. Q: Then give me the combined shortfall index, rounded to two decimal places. 1.36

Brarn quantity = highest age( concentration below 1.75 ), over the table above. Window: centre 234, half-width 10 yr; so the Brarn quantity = 243.0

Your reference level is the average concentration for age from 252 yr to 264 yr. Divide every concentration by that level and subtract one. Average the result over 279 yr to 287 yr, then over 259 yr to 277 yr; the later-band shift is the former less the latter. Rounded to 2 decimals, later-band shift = 0.39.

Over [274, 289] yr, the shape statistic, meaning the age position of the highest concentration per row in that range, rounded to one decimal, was 278.0 yr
